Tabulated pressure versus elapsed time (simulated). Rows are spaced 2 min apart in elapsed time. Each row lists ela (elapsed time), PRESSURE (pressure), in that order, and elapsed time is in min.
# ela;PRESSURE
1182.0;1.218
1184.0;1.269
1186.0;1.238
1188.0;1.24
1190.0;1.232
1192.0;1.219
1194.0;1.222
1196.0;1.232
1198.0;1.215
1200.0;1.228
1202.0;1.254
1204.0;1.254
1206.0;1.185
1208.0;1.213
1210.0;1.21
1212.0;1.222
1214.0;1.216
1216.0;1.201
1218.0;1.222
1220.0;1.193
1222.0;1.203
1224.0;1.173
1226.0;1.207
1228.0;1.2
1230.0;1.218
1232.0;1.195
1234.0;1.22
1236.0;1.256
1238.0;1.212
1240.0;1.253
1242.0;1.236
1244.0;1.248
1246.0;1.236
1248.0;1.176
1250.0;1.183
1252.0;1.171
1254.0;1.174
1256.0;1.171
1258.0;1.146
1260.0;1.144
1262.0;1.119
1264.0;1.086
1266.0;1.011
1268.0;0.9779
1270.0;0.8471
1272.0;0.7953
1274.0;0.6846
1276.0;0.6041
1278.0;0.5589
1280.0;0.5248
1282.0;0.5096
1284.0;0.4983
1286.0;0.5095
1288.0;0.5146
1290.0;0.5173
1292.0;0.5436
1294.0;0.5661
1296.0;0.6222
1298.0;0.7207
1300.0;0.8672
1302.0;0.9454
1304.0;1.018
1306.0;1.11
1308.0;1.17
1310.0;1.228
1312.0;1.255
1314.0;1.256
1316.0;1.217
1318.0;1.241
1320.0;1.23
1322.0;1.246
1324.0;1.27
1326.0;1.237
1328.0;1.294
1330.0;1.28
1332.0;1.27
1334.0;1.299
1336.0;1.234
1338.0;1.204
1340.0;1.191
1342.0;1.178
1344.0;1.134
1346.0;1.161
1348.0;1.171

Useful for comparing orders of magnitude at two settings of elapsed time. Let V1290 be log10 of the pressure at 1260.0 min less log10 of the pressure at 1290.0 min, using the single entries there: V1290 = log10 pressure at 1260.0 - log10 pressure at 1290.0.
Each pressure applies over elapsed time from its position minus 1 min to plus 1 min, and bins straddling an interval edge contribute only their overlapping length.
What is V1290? 0.34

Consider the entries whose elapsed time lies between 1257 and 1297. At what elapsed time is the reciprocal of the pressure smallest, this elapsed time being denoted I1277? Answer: 1258.0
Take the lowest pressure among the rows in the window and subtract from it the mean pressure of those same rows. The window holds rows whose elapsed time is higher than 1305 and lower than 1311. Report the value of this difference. -0.059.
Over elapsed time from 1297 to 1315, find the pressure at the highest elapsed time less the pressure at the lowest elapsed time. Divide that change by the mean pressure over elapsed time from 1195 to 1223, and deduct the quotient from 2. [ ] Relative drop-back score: 1.56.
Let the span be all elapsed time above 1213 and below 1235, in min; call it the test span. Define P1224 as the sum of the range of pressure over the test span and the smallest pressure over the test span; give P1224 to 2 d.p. 1.22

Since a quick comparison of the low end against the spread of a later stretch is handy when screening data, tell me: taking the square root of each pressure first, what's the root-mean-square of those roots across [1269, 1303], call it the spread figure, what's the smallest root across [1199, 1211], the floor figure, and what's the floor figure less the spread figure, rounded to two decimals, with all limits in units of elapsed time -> 0.29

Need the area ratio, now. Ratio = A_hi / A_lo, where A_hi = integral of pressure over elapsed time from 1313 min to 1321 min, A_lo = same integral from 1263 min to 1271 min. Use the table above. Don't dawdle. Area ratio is 1.26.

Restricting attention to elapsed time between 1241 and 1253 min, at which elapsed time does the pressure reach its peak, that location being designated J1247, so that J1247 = 1244.0 min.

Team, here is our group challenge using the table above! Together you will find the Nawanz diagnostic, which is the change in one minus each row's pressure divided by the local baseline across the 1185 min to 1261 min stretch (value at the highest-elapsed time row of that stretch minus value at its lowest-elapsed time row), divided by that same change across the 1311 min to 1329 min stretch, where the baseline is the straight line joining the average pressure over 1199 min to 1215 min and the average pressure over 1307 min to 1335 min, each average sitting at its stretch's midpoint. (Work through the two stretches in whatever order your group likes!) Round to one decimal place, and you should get -3.2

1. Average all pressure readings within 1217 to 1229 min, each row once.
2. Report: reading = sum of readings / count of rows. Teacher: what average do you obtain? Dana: 1.20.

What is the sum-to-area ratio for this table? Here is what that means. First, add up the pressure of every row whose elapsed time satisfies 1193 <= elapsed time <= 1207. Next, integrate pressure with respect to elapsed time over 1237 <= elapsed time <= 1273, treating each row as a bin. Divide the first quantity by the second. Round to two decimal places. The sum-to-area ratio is 0.21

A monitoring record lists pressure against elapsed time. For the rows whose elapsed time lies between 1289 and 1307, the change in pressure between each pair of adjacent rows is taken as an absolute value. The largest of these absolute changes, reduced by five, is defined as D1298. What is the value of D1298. -4.85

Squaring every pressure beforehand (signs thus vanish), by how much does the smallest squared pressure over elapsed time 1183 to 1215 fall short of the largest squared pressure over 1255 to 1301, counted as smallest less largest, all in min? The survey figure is 0.03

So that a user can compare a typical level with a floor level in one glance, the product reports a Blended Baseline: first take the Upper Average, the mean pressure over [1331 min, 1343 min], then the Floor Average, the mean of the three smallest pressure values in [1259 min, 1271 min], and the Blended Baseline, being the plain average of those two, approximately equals 1.09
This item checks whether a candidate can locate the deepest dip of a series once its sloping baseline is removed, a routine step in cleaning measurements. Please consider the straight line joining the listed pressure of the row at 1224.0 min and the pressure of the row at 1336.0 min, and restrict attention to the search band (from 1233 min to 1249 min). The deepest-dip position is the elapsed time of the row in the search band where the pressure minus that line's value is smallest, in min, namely 1248.0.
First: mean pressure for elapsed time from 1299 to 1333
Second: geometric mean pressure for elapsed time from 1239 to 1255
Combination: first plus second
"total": 2.39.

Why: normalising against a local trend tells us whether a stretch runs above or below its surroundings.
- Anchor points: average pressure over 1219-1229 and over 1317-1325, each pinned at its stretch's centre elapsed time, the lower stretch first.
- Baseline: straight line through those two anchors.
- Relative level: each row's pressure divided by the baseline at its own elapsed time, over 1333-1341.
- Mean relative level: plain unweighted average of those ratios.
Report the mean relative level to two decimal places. 0.98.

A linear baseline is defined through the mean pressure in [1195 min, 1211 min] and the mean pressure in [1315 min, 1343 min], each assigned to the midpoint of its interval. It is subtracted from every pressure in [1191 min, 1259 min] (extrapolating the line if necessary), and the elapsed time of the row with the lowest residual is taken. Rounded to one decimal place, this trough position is 1258.0 min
